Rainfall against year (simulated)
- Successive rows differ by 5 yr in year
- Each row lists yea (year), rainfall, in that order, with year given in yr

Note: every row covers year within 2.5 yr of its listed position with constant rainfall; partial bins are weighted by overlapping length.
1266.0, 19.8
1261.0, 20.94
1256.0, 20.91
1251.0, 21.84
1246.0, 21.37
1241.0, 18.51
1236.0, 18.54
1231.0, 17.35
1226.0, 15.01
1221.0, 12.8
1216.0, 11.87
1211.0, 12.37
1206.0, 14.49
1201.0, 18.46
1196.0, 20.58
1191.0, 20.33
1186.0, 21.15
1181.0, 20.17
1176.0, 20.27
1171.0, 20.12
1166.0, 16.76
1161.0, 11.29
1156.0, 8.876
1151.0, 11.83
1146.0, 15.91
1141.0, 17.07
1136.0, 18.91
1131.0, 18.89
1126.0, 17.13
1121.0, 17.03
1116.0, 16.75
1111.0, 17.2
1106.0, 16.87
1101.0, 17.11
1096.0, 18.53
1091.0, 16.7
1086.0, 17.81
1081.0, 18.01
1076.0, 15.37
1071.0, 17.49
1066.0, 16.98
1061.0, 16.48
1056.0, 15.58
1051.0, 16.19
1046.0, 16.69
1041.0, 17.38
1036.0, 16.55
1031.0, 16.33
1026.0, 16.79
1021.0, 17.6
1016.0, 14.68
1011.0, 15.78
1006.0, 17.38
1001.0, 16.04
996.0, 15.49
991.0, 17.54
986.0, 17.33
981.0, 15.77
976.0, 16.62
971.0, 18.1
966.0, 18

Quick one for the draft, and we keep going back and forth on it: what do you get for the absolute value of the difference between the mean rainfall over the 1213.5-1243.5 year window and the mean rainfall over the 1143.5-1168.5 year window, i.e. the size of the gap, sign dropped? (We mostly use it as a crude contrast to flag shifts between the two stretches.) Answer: 2.7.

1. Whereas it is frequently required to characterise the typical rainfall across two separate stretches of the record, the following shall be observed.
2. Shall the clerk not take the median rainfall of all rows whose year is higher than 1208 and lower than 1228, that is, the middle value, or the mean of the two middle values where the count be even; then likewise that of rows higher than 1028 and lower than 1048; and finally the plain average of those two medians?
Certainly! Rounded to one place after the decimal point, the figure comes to 14.6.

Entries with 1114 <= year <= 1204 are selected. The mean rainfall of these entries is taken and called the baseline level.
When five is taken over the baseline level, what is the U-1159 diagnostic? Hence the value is 0.289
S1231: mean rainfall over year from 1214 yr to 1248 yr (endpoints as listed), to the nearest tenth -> 16.5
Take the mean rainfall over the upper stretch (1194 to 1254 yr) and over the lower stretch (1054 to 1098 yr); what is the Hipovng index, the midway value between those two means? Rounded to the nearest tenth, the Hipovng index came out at 17.0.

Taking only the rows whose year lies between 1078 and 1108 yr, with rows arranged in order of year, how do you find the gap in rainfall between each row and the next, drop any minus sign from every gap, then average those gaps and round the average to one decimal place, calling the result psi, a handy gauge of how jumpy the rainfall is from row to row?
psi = 1.0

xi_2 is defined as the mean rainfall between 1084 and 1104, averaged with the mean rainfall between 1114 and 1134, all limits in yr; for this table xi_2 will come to 17.5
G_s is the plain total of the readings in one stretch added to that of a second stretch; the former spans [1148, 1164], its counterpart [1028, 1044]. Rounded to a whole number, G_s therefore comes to 82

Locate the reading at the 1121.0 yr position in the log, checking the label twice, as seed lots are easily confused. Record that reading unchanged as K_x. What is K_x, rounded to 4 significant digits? 17.03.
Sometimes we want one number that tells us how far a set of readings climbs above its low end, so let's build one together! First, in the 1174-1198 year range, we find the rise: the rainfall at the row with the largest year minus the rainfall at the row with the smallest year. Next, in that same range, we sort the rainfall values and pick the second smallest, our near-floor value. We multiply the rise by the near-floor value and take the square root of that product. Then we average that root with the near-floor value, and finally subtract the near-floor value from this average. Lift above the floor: -8.9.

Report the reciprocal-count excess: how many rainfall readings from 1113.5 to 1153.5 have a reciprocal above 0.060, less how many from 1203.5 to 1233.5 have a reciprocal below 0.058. 1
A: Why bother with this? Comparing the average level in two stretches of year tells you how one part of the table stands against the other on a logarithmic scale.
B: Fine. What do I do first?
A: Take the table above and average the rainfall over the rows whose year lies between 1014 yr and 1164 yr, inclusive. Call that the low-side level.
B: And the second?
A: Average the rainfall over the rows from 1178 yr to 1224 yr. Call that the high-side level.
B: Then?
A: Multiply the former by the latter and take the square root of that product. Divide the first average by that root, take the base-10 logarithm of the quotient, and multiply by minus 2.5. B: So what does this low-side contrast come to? 0.019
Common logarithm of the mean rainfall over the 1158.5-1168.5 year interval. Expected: 1.15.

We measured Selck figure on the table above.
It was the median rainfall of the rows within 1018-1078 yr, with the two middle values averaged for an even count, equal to 16.6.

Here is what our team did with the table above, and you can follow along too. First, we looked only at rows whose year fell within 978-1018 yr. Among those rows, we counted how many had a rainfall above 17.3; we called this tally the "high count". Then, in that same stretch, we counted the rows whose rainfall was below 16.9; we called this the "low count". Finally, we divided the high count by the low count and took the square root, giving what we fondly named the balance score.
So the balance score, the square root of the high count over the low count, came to 0.77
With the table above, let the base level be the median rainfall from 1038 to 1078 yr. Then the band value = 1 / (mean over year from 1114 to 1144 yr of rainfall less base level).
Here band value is 1.0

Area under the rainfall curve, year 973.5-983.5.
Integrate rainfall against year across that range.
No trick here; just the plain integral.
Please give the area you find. 162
